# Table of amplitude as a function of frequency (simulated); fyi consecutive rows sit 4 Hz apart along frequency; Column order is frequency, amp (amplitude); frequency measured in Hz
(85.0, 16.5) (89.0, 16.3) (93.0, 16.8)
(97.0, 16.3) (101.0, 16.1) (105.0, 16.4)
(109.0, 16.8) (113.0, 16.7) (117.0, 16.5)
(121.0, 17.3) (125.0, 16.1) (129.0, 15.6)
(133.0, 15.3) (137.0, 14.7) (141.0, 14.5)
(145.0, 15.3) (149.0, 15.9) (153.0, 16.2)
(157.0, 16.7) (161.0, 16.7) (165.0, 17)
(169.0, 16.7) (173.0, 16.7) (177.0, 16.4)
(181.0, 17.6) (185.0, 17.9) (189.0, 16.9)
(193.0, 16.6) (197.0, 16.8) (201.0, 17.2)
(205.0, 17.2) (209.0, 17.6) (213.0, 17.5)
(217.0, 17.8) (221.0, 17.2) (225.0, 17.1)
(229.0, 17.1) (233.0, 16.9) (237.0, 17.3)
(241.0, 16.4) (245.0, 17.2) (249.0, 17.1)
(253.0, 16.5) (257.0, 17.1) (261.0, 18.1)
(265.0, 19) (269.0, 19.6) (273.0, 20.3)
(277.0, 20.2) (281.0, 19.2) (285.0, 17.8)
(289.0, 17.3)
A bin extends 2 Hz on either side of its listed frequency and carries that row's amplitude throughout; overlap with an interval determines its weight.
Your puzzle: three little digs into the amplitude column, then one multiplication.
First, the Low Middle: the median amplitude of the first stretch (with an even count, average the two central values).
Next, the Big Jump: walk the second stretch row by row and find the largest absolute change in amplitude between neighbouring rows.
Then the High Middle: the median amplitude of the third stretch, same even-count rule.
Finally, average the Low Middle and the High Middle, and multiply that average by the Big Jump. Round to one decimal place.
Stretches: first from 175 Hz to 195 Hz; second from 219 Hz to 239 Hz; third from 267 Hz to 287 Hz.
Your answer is 7.3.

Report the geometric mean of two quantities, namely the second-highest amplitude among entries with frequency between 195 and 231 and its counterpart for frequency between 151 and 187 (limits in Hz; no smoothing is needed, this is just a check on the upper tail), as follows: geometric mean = 17.6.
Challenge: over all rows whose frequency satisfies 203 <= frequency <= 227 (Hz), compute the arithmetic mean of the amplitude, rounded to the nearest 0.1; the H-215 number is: 17.4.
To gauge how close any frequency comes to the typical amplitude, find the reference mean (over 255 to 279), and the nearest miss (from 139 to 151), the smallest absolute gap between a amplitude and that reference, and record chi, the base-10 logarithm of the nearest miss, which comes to 0.50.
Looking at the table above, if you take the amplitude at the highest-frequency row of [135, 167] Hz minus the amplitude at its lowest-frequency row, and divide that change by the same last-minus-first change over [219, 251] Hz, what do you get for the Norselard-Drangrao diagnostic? -23.0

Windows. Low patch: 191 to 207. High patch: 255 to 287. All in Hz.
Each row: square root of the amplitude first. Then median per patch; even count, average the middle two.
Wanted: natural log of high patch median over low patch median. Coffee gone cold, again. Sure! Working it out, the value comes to 0.058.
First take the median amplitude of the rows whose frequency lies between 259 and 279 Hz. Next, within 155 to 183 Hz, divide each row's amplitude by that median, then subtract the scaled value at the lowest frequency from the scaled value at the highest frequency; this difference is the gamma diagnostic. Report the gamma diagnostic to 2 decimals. 0.05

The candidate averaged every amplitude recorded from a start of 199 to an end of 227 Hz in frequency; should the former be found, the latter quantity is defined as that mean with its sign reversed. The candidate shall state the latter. -17.4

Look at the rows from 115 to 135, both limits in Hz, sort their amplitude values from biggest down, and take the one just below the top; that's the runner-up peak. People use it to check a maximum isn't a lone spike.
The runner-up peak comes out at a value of 16.5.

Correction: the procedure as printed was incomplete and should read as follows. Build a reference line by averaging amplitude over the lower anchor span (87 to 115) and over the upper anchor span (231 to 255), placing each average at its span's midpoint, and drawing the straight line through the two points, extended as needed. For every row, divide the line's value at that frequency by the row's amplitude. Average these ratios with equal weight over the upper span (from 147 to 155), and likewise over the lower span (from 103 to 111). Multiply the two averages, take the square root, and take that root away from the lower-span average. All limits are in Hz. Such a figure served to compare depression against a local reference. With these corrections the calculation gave -0.02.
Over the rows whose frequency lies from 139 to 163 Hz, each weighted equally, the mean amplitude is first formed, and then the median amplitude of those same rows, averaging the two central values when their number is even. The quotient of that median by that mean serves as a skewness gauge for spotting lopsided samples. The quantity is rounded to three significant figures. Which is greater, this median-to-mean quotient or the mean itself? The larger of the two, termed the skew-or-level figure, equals 15.9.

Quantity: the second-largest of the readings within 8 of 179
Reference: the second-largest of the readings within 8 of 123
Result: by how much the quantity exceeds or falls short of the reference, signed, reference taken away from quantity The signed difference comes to 1.1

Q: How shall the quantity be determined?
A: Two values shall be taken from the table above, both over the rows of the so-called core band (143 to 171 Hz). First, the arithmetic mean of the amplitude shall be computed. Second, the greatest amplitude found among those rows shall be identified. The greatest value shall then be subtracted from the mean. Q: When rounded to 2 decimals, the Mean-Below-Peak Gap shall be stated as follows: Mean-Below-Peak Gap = -0.64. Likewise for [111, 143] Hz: -1.46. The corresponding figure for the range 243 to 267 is -1.50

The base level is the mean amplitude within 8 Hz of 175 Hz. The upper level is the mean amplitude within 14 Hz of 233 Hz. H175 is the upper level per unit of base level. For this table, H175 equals 1.01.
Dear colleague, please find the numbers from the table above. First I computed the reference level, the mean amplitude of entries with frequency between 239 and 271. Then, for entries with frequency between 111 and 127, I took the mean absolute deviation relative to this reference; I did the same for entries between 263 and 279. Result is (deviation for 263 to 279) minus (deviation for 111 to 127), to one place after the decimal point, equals 1.2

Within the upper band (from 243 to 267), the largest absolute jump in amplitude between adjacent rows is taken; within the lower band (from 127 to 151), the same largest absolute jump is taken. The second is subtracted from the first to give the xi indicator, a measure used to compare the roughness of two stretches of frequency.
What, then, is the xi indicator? 0.2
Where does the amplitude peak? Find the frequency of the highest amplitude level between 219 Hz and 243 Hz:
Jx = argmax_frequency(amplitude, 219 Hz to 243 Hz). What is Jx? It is 237.0 Hz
